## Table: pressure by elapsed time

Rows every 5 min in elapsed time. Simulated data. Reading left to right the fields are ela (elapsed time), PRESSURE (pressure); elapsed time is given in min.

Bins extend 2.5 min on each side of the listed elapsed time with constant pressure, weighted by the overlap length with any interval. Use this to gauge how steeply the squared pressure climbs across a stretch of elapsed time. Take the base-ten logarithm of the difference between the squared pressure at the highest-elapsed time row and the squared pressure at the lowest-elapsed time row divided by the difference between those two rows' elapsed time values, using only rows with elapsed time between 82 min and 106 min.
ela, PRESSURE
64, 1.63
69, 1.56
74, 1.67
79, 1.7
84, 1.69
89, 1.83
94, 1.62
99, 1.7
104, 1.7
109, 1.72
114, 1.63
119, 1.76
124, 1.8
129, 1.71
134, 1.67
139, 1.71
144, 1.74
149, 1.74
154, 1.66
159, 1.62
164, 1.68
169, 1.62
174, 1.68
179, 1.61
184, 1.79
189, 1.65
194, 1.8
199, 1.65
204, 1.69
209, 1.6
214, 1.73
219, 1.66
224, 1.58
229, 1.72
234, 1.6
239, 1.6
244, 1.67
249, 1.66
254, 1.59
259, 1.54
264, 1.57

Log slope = -2.77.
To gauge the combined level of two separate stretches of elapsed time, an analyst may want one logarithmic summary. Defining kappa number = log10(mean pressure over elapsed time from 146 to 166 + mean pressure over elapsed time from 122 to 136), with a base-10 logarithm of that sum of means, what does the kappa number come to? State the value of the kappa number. 0.532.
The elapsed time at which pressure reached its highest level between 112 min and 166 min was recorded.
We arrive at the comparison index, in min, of 124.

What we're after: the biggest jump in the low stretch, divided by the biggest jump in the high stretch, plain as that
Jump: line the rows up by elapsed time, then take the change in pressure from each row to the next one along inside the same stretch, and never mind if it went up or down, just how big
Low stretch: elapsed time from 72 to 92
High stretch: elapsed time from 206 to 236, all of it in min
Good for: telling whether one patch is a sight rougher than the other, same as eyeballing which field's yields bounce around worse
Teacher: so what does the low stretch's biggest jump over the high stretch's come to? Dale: 1.0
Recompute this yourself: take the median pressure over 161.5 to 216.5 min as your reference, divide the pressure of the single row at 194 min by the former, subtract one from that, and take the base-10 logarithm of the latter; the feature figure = -1.1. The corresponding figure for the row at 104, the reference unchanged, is -1.9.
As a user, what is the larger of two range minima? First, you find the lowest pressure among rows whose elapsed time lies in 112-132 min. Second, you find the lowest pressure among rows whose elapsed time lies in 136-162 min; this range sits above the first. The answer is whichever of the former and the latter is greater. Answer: 1.630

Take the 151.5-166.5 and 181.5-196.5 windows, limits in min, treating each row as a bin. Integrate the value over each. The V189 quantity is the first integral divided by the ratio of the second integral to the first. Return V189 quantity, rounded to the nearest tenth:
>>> 23.5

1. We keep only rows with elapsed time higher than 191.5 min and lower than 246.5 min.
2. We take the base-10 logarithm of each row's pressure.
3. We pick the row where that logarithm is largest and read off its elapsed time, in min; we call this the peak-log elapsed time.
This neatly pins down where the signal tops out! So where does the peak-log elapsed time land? 194 min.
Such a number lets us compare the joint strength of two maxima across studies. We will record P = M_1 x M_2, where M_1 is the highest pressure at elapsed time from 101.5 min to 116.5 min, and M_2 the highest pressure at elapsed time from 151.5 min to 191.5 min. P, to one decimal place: 3.1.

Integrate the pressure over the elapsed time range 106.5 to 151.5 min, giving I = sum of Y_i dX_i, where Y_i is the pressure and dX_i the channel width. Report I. 77.4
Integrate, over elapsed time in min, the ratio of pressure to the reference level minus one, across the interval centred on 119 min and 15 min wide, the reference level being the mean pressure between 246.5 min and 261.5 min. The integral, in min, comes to 1.3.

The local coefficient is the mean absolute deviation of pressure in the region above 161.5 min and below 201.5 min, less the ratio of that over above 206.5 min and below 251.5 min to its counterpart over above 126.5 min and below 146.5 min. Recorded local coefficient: -2.4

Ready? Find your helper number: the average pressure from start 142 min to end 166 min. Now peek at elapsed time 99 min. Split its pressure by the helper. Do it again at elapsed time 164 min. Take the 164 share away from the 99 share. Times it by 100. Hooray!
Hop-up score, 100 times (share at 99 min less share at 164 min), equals 1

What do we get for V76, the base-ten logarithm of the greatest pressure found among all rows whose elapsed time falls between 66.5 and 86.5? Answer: 0.230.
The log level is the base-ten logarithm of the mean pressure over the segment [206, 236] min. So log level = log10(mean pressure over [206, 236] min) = 0.217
